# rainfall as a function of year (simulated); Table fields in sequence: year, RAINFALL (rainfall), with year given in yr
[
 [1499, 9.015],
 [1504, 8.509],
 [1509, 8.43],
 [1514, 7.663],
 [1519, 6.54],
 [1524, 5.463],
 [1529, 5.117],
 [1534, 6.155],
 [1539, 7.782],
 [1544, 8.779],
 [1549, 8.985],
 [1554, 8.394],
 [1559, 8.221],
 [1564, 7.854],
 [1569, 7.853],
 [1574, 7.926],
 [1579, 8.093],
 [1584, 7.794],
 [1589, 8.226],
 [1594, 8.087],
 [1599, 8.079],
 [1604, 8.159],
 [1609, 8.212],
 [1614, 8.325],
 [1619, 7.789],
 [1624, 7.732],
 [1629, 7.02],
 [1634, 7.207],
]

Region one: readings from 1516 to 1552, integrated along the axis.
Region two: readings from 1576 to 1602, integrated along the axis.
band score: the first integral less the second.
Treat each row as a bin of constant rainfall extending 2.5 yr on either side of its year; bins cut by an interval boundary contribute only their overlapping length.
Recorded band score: 43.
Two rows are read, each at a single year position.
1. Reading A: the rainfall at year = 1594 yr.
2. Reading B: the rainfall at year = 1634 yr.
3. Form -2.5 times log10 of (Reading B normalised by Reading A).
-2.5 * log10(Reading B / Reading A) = 0.13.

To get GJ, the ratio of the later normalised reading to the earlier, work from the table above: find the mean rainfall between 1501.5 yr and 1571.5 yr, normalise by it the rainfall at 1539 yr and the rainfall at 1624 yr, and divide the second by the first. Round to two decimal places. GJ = 0.99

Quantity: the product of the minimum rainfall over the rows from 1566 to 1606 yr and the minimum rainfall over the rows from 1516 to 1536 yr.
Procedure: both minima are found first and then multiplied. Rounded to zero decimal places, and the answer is 40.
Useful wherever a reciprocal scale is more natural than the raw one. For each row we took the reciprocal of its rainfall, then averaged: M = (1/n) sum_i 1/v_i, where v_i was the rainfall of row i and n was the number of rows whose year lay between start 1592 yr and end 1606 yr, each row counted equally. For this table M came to 0.1233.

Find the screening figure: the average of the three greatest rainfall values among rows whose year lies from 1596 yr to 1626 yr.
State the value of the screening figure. 8.23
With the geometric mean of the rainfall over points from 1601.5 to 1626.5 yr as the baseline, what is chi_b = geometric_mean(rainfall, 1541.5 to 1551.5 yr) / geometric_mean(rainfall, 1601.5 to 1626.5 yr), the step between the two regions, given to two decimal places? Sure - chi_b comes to 1.10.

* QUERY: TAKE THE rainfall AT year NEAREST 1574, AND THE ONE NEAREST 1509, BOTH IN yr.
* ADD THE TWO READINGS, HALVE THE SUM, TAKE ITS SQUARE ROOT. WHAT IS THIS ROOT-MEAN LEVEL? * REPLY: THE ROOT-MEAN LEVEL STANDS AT 2.86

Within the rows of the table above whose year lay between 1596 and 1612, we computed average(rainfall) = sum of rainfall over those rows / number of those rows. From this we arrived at 8.15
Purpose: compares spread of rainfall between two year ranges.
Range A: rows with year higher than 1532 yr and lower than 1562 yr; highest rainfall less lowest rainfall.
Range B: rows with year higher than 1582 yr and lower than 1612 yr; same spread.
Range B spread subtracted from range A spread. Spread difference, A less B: 2.4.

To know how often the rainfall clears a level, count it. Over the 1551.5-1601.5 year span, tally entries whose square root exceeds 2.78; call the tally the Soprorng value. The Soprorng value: 10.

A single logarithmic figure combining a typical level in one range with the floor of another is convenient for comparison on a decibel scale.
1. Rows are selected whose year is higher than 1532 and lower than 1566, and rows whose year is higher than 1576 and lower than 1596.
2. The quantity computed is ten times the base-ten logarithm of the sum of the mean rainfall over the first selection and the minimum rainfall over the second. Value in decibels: 12.0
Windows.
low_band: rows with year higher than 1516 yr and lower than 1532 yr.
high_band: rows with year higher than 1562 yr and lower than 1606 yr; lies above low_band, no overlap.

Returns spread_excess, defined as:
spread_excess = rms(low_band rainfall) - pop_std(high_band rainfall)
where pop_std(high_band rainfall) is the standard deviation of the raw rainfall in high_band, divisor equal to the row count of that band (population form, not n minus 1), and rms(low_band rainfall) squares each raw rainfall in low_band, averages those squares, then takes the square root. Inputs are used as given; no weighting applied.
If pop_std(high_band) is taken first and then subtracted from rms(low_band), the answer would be 5.6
